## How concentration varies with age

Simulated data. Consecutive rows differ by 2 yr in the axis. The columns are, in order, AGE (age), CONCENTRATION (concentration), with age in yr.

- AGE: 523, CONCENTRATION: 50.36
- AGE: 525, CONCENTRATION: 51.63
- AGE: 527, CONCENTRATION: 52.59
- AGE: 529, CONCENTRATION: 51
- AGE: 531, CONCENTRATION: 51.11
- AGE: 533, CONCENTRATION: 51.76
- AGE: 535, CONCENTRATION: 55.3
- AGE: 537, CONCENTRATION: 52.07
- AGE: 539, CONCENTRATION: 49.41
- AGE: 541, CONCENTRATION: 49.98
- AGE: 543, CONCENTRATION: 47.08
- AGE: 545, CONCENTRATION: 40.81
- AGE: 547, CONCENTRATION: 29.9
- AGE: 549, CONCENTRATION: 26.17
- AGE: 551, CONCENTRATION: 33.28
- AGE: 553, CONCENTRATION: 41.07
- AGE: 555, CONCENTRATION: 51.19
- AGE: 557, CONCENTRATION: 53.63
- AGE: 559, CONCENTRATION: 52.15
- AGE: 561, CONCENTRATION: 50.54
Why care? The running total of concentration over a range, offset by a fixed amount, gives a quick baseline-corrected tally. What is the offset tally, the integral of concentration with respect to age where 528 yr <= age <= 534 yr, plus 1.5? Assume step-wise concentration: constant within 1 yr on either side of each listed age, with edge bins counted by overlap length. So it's 309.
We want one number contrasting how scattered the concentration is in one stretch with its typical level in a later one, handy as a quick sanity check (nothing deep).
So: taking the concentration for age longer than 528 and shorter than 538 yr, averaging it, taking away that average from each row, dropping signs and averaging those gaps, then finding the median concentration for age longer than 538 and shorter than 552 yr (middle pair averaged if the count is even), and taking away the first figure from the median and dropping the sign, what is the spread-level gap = 40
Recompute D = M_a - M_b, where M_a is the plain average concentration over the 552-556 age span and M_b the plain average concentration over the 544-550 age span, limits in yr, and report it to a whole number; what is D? 14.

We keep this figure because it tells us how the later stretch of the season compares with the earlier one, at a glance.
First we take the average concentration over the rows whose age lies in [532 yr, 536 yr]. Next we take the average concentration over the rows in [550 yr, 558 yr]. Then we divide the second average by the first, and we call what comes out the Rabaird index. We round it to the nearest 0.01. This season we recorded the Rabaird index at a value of 0.84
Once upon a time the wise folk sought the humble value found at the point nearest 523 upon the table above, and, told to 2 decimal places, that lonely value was 50.36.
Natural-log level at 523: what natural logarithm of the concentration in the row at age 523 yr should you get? 3.919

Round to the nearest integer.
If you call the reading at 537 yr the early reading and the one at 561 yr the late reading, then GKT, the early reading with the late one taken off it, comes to 2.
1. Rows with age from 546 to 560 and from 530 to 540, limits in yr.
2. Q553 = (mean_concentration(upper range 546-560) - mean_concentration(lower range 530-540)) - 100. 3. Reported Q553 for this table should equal -111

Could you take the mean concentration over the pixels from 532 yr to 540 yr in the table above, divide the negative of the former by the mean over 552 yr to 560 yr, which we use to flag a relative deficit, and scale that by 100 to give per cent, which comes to -105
